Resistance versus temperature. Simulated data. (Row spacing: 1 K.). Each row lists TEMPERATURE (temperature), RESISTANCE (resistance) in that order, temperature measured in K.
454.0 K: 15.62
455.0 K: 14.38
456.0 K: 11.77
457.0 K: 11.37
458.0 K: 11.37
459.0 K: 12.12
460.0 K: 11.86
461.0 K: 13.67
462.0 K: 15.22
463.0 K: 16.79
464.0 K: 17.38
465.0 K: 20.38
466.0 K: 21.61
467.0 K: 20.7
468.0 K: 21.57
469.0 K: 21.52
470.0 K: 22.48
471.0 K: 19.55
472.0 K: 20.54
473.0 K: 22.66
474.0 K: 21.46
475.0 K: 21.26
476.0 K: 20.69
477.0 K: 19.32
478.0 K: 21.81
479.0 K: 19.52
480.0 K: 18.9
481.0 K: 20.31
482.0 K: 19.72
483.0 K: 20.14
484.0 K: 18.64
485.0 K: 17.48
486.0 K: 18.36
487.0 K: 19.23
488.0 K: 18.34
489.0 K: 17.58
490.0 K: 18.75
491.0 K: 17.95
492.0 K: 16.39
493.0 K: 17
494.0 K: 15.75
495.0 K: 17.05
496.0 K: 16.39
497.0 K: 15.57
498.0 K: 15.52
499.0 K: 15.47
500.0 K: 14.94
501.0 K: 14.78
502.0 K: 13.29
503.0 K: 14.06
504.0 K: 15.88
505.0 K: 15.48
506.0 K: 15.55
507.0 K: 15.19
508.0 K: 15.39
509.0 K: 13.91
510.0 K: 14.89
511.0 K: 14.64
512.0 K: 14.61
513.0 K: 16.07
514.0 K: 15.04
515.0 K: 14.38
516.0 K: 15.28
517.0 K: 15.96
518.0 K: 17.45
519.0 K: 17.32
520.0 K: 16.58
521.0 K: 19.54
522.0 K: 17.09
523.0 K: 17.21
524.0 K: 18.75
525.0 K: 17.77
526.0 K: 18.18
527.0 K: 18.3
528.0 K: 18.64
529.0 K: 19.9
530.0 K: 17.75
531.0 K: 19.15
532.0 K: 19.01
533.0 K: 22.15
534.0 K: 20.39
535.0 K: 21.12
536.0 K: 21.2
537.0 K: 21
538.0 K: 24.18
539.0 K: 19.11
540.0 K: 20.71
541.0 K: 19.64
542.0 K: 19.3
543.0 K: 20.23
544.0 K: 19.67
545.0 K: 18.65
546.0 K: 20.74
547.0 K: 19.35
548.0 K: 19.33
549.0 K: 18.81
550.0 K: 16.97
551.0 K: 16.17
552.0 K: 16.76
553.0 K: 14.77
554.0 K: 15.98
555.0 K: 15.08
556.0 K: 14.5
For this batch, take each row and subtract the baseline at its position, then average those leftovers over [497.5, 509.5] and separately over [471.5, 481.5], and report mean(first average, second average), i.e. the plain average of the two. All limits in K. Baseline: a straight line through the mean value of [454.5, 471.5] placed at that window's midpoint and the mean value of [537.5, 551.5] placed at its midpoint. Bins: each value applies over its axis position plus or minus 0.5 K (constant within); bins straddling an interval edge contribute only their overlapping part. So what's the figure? 0.2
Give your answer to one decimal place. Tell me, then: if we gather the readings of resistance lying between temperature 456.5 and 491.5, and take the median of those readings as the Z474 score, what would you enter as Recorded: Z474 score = 19.3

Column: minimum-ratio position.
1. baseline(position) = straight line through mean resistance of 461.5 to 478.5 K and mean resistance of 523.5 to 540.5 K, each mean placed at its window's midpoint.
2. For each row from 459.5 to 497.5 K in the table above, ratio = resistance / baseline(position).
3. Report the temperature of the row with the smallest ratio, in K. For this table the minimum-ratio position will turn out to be 460.0 K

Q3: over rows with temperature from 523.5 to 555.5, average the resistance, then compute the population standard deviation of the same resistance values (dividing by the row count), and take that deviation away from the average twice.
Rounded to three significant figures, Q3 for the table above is 15.1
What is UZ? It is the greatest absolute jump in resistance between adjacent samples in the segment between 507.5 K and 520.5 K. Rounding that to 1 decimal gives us 1.5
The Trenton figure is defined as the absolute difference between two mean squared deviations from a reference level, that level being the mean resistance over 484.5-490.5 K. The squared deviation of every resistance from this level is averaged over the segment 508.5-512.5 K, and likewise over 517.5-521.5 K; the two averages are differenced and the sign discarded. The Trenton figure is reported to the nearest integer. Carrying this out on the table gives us 13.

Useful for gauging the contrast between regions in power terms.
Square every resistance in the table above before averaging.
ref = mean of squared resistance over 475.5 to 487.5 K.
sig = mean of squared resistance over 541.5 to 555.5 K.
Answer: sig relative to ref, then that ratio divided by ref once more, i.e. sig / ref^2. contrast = 0.0022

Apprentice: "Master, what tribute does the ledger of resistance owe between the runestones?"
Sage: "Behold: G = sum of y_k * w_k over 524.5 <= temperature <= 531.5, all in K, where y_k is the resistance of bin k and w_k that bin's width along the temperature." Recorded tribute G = 130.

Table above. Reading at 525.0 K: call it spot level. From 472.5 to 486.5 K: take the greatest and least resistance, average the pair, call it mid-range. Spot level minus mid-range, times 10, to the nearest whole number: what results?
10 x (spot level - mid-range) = -23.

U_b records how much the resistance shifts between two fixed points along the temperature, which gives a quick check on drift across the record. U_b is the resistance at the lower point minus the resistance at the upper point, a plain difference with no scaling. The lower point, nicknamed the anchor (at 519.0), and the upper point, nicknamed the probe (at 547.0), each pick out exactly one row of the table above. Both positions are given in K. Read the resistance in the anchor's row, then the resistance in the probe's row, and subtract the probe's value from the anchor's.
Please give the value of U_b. -2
